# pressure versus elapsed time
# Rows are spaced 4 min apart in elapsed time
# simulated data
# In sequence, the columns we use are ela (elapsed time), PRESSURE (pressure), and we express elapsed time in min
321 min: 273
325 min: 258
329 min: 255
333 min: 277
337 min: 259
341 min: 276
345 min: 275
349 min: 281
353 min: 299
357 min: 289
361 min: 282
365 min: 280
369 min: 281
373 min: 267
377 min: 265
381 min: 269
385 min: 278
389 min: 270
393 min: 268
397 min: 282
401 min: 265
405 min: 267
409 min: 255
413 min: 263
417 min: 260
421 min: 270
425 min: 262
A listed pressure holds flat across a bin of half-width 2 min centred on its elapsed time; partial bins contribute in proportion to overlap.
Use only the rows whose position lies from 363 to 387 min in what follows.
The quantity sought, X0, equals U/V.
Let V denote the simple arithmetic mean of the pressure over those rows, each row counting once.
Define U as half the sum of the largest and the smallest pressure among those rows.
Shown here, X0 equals 1.00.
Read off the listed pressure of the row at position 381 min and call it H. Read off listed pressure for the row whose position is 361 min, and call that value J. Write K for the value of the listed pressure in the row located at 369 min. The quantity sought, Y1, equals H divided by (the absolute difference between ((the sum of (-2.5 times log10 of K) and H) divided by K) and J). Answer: 0.96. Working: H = 269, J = 282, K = 281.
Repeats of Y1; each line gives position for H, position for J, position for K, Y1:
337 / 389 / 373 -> 0.96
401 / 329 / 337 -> 1.04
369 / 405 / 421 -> 1.06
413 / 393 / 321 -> 0.98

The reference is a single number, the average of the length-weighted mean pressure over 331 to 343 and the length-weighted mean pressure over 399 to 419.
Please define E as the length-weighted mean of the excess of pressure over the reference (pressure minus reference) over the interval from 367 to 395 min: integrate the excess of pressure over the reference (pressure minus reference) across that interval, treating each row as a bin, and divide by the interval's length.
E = 5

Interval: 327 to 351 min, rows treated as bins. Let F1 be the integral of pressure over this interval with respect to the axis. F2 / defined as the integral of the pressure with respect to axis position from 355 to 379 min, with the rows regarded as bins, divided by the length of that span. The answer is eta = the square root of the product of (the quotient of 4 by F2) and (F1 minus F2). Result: 9.5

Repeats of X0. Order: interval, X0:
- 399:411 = 0.99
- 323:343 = 1.00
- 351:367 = 1.01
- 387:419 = 1.01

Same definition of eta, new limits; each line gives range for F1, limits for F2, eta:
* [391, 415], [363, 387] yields 9.5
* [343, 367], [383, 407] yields 9.8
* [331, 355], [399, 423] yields 9.9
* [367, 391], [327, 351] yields 9.6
